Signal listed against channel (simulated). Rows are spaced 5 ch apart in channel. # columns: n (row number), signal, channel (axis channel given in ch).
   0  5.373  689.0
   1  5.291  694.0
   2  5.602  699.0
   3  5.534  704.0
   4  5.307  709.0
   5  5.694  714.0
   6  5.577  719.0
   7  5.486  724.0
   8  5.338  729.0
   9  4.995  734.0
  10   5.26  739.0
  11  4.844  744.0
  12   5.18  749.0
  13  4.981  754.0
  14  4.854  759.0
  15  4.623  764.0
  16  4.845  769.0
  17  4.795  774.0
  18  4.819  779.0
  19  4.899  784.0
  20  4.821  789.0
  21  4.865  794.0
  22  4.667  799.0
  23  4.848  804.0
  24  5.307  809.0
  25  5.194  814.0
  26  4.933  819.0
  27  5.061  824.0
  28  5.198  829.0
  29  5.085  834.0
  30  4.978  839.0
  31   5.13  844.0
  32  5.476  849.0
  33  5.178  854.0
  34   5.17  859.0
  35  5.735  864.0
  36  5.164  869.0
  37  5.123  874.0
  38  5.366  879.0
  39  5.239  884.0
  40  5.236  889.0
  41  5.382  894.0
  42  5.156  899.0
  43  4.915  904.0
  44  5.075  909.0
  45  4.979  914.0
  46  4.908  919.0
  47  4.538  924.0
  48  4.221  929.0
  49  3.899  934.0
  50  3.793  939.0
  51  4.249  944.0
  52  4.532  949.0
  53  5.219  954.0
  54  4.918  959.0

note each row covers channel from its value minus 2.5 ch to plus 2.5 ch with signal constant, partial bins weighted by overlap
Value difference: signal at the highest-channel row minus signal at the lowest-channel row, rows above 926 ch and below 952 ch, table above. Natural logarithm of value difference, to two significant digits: -1.2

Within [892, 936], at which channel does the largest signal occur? 894.0 ch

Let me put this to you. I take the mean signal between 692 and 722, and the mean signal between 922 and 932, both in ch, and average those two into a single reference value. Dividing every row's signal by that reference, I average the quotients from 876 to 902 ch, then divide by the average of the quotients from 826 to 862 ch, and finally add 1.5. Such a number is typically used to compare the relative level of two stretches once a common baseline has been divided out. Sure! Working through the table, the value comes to 2.52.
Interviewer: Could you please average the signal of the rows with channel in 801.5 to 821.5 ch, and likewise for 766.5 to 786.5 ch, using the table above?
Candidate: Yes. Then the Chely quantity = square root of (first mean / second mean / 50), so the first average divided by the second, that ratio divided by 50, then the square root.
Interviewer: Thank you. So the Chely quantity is 0.145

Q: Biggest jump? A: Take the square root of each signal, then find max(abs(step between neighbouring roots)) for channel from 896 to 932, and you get 0.085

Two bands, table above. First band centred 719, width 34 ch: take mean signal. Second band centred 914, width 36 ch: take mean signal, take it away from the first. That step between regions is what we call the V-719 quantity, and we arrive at 0.6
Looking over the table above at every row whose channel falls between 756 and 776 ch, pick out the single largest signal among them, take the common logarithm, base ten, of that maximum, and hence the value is 0.69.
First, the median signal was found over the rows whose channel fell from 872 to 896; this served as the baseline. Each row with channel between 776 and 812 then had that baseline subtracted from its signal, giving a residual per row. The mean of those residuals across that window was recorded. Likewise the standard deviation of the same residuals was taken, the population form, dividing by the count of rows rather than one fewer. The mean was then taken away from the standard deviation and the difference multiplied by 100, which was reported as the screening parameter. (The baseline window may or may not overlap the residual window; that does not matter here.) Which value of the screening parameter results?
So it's 53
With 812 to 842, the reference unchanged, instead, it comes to 26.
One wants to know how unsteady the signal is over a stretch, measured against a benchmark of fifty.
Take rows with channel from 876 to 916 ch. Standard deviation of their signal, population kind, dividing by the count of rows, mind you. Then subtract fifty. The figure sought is -49.8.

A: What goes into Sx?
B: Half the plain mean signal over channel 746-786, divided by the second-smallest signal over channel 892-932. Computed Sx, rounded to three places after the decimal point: 0.537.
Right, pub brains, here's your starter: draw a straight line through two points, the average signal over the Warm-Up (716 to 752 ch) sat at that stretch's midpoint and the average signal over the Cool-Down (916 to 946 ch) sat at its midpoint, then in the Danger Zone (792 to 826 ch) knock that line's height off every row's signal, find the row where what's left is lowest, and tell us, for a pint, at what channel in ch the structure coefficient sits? 799.0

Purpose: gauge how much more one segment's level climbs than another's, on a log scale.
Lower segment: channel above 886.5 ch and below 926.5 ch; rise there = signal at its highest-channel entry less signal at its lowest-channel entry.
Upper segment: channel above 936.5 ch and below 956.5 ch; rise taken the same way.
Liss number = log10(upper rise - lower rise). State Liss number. 0.33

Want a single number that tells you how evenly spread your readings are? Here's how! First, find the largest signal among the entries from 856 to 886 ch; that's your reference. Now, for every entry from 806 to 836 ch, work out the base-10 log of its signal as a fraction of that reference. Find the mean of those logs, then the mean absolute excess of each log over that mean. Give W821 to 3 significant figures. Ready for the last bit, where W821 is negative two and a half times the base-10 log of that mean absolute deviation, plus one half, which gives 5.64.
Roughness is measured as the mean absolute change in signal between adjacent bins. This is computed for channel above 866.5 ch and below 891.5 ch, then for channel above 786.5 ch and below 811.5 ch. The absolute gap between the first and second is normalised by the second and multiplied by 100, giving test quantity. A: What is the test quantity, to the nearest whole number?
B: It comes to 53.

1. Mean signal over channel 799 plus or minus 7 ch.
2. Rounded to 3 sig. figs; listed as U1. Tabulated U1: 4.79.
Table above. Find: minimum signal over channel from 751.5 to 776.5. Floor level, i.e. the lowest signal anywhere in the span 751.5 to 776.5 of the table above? 4.623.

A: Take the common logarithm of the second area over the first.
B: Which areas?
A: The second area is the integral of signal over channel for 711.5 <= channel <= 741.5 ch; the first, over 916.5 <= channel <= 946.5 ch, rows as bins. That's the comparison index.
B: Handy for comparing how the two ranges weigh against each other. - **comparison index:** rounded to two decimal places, 0.10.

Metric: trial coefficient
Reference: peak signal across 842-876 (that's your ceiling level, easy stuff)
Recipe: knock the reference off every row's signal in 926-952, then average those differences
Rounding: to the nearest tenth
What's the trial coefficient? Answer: -1.6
